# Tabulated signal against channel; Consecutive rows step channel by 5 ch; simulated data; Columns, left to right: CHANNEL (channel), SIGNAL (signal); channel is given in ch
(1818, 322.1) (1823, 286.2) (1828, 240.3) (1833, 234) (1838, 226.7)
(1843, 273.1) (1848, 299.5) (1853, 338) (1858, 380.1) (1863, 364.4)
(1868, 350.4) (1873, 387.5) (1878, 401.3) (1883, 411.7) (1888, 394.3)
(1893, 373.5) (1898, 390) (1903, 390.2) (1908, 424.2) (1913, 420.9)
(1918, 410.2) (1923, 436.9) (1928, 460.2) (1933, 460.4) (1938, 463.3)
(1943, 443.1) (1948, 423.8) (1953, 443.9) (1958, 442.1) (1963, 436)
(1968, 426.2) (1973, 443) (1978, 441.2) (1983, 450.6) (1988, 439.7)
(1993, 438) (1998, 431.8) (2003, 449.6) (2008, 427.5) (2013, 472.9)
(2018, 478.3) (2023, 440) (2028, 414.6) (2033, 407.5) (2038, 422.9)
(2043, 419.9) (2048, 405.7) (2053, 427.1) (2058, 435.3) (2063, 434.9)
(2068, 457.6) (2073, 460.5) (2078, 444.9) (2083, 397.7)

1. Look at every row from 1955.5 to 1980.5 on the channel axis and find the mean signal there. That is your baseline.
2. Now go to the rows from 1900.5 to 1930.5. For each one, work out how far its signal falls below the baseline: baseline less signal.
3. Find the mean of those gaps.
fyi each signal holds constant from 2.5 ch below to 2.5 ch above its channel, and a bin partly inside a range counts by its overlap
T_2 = 14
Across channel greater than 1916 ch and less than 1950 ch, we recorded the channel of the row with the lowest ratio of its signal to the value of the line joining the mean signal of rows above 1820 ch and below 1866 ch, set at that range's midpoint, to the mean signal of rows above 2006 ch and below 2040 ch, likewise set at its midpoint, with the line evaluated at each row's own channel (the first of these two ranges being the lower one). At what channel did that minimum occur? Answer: 1948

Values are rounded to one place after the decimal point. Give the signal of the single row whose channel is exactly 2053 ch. 427.1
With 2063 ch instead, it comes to 434.9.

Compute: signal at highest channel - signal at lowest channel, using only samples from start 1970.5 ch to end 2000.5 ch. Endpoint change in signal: -11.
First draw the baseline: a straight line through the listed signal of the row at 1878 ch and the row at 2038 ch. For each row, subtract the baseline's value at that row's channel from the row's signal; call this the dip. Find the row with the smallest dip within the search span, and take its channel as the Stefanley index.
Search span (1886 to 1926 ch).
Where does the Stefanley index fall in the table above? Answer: 1893 ch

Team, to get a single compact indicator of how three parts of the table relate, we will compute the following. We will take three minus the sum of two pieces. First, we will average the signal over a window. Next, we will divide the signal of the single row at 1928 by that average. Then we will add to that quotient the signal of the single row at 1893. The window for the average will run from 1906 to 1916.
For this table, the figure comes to -372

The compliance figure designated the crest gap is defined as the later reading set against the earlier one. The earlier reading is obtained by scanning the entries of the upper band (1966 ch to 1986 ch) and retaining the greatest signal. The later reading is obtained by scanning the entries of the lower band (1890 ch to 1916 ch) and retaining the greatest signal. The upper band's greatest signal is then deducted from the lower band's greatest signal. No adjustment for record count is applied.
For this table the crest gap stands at -26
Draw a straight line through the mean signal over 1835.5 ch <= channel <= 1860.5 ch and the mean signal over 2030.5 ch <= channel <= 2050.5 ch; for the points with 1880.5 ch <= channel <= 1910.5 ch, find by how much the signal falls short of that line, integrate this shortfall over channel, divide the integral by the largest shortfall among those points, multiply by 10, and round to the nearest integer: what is 452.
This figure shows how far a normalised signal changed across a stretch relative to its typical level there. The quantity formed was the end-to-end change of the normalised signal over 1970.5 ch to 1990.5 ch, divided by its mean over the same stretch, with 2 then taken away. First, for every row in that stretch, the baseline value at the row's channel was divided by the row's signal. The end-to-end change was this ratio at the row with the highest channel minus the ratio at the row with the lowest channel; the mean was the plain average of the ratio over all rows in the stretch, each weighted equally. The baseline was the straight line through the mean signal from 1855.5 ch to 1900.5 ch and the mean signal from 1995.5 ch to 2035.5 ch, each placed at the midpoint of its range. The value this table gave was -1.98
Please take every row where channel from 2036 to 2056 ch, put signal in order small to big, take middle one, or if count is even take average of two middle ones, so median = 421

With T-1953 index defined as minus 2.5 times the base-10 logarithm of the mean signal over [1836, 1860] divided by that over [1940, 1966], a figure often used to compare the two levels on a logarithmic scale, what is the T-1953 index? 0.40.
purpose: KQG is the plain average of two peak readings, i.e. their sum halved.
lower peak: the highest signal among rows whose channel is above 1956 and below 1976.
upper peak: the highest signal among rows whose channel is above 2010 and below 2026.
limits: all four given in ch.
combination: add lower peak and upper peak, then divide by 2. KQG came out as 461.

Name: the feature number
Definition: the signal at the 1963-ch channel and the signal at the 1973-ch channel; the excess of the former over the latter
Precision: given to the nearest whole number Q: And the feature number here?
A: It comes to -7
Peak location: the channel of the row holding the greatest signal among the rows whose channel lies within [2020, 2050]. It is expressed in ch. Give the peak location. 2023 ch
